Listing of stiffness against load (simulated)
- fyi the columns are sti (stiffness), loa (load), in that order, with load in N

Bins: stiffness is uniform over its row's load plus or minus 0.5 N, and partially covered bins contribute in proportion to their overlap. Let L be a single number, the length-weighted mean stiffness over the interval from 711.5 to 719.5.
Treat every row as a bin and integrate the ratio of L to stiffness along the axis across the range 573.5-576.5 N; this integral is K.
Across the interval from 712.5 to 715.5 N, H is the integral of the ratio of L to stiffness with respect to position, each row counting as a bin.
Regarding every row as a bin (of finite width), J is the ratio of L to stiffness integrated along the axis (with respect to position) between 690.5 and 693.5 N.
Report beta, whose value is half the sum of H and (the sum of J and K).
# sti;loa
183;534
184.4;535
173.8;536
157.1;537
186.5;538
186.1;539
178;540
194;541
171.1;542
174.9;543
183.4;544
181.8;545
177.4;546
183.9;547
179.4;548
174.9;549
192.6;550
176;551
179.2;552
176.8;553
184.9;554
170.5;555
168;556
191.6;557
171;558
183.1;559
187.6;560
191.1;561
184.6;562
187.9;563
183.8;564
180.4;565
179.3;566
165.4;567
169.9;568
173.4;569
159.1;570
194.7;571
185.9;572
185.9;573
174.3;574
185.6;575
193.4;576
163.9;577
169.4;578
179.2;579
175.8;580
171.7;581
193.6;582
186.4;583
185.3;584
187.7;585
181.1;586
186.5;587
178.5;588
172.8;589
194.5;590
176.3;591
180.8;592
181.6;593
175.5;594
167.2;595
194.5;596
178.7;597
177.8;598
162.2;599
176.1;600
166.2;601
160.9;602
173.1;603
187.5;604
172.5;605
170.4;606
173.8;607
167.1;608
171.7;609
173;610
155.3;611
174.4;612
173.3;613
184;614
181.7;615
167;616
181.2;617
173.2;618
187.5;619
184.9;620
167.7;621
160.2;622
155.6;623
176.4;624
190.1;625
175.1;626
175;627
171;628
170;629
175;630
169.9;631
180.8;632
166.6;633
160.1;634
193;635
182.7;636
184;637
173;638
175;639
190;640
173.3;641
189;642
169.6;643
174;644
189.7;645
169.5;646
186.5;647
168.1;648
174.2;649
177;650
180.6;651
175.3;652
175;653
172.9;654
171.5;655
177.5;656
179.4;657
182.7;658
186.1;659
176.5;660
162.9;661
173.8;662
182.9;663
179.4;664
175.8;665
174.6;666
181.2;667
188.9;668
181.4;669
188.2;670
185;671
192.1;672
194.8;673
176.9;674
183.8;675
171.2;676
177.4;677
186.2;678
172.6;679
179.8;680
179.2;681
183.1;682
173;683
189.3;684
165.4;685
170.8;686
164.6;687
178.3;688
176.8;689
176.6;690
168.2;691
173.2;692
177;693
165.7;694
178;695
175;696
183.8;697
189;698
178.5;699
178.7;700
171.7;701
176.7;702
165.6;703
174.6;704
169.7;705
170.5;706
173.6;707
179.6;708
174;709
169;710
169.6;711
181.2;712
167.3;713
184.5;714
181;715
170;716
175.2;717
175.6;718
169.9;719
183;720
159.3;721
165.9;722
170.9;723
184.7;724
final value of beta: 4.44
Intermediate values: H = 2.97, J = 3.05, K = 2.86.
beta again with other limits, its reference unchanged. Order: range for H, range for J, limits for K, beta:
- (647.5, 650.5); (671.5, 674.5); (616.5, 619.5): 4.39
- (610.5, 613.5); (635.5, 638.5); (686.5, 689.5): 4.56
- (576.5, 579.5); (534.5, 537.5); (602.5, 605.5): 4.57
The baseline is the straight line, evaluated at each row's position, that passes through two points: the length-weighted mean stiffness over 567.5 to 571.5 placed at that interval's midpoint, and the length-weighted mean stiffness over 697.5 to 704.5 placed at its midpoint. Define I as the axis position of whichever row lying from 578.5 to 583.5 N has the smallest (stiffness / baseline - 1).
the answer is 581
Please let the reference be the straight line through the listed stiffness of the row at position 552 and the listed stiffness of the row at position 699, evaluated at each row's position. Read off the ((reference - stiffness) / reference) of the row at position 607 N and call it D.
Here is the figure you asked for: 0.03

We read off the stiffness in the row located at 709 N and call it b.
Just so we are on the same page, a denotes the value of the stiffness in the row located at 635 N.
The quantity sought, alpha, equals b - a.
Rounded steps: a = 193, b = 174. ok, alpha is -19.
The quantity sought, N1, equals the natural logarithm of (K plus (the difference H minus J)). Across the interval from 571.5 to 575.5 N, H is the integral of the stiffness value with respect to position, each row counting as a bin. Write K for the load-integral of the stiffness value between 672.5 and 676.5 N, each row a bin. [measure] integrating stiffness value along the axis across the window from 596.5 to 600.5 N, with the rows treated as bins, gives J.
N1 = 6.64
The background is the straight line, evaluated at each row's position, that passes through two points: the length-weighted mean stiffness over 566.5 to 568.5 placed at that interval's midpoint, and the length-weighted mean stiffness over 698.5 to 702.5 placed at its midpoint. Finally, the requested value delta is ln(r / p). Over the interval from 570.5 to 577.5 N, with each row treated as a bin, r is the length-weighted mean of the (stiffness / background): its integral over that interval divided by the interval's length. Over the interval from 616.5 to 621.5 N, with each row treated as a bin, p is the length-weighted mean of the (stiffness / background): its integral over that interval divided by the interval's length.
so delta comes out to 0.04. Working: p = 1.05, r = 1.09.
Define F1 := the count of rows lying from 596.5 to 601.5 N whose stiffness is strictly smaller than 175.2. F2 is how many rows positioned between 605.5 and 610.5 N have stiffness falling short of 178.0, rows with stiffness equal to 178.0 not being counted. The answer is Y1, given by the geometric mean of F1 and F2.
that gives 3.2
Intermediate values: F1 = 2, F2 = 5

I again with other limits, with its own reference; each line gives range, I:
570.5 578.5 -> 577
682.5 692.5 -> 687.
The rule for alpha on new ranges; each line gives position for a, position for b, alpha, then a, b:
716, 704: 5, 170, 174.6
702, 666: -2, 176.7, 174.6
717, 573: 11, 175.2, 185.9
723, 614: 13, 170.9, 184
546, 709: -3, 177.4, 174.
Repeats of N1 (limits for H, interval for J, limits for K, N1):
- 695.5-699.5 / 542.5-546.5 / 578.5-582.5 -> 6.59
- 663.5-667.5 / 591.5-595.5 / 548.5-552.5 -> 6.59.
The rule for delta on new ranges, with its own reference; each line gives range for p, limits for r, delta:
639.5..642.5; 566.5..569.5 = -0.05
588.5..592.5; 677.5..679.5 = -0.04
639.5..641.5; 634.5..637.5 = 0.03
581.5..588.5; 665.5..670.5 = -0.05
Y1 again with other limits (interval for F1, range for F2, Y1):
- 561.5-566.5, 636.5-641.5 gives 0.0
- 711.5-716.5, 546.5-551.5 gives 2.0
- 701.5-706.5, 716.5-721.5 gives 4.0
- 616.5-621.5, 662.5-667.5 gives 2.0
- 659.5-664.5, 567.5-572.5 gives 2.4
